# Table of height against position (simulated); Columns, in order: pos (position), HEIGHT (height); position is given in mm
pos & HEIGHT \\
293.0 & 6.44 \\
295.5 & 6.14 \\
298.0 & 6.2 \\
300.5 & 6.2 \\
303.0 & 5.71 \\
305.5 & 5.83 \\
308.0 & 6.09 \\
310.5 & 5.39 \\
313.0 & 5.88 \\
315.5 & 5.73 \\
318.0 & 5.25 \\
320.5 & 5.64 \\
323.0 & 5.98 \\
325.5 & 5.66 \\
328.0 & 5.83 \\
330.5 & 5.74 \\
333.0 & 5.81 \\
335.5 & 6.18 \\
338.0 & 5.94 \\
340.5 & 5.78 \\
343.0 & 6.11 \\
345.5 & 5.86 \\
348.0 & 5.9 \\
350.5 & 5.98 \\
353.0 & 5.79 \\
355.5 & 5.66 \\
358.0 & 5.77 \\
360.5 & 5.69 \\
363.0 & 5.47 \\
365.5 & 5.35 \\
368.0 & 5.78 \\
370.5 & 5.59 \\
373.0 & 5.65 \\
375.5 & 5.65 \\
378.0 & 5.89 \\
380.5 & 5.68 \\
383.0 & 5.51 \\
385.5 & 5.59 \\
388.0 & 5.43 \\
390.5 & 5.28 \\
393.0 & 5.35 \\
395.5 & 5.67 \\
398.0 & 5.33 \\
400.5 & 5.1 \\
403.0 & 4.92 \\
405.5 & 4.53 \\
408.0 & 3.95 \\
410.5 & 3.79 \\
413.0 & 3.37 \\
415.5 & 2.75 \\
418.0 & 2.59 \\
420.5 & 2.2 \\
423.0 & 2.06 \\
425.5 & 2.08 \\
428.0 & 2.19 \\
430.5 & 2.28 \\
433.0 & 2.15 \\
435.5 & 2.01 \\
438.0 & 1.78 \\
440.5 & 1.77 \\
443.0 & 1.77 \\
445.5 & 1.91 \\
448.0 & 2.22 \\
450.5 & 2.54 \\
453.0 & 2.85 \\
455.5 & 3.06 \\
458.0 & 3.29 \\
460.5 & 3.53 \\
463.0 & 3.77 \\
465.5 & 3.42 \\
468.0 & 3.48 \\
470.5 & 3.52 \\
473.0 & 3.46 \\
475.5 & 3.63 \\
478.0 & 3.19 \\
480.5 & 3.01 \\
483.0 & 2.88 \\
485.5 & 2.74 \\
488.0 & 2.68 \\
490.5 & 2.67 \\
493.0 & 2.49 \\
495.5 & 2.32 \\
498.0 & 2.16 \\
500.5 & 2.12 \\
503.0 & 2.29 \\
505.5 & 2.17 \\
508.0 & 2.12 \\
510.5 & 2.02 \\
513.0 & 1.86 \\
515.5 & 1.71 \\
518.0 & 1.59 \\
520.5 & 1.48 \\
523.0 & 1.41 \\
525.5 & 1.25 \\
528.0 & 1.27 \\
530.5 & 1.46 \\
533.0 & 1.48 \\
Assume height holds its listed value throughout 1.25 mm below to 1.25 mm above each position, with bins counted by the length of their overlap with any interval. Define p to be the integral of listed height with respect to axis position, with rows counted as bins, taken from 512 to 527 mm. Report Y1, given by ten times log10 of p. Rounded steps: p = 23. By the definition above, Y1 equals 14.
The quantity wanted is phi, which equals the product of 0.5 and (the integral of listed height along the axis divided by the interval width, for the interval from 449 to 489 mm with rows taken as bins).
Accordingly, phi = 1.6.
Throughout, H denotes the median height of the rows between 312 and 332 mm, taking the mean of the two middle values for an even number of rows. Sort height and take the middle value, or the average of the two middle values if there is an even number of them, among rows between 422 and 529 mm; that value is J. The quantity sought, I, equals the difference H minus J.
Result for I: 3.5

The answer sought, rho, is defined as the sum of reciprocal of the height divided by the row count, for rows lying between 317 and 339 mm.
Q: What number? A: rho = 0.17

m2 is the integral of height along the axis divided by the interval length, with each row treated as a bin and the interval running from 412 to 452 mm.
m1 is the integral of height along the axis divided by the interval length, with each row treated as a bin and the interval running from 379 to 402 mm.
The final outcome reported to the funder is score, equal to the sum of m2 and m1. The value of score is 7.7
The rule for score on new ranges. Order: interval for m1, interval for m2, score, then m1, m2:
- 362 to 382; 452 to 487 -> 8.9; 5.6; 3.3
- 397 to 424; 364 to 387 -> 9.3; 3.7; 5.6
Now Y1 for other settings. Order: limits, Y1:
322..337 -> 19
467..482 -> 17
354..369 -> 19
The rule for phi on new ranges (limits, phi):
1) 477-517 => 1.2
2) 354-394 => 2.8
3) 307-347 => 2.9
